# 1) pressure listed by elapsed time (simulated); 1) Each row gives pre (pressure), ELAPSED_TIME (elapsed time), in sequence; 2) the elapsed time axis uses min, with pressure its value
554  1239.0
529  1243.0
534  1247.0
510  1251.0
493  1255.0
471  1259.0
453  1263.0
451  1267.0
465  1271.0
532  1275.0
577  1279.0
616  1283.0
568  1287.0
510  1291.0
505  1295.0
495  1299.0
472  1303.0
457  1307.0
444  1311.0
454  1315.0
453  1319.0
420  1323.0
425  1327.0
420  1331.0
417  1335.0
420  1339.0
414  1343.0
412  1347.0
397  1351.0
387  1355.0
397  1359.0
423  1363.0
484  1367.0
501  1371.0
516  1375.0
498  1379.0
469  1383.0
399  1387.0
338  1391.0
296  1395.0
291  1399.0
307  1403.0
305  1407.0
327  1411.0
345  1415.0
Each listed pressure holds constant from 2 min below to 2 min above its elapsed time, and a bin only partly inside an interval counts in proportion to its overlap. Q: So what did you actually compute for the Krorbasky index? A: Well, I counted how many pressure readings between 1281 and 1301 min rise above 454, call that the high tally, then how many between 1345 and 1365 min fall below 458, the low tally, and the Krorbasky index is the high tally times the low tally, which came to 25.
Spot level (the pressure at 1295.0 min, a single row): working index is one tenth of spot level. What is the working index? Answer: 50.5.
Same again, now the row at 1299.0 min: 49.5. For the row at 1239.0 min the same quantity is 55.4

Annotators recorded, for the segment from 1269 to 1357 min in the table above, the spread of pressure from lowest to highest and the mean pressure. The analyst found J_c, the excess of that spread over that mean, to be -237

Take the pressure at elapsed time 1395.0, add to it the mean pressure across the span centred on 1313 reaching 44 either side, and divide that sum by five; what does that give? 152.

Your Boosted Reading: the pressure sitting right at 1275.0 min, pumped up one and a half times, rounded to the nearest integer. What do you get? 798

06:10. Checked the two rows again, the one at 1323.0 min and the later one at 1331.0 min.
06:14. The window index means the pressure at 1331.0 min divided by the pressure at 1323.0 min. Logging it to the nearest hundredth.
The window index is 1.00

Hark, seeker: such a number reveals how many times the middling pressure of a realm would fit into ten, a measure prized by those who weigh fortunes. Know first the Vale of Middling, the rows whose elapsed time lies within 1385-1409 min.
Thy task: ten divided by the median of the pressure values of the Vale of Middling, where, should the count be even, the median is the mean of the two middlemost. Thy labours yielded 0.033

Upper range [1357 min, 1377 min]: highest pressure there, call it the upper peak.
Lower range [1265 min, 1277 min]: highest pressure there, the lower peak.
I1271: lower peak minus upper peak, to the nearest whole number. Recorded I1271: 16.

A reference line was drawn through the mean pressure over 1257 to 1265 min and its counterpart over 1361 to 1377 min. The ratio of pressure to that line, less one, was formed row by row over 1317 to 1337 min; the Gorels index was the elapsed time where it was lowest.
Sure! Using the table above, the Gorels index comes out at 1335.0 min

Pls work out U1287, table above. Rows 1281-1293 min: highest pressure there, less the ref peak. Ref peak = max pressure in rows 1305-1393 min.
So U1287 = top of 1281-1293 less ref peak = 100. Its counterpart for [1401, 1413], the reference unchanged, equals -189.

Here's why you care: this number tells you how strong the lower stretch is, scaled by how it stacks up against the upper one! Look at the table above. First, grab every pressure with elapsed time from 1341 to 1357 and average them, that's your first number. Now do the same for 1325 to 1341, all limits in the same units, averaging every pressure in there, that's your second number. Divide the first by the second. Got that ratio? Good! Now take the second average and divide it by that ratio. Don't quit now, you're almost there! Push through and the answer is 439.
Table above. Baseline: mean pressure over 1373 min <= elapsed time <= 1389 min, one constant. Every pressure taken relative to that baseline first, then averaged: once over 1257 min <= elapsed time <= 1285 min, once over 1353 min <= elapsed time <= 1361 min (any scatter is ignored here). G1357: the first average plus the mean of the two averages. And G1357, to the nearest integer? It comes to 19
